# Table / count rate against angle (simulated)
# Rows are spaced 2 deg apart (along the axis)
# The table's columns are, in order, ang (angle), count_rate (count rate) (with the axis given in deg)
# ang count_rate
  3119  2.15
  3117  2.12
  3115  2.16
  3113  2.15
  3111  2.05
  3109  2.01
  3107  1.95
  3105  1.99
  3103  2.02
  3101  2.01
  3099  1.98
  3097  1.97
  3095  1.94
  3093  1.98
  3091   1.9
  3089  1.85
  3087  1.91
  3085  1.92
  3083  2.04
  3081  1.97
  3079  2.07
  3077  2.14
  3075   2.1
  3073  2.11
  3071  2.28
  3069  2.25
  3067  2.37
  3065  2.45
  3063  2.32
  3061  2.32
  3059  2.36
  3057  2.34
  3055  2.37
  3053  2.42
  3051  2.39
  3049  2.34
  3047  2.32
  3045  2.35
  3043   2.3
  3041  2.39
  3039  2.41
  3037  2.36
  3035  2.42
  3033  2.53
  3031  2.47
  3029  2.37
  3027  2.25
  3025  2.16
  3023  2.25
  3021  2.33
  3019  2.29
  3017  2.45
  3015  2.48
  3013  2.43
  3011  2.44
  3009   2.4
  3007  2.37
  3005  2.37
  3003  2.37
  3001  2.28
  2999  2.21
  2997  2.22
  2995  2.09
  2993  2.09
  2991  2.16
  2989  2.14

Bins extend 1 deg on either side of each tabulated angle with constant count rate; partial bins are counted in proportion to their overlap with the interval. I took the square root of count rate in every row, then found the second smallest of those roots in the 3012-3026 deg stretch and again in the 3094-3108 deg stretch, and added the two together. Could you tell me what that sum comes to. 2.90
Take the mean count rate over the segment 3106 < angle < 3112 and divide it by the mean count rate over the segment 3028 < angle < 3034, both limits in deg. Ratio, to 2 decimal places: 0.82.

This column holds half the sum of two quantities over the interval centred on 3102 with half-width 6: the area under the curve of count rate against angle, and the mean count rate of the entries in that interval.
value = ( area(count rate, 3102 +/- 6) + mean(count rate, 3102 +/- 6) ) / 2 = 12.9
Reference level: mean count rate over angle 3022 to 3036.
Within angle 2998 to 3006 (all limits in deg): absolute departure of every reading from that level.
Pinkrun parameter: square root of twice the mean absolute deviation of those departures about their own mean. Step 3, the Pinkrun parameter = 0.29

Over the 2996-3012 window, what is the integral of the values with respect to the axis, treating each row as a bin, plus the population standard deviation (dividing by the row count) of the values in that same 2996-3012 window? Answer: 37.4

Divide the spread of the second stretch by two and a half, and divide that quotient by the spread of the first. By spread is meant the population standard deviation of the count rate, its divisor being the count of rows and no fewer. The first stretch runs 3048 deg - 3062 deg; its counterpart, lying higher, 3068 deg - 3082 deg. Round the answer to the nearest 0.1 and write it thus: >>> 1.2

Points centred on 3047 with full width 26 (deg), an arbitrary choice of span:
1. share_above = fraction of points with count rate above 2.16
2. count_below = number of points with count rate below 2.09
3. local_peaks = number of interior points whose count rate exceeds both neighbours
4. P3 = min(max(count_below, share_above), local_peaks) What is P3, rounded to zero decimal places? 1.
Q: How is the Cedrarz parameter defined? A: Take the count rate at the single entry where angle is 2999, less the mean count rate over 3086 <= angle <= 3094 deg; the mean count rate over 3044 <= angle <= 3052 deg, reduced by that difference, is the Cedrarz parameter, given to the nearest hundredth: 2.05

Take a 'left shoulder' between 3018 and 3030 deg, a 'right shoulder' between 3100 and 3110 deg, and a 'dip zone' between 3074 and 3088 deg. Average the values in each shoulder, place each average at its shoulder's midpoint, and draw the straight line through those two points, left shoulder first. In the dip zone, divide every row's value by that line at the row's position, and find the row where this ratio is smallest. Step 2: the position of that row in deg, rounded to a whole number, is 3087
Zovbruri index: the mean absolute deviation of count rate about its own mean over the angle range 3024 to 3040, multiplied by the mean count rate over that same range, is 0.20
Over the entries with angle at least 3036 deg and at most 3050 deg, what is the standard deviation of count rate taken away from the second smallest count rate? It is 2.28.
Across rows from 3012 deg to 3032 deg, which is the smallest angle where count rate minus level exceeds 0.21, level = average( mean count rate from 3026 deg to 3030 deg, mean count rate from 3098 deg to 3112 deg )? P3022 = 3013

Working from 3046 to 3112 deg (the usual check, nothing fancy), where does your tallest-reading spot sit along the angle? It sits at 3065 deg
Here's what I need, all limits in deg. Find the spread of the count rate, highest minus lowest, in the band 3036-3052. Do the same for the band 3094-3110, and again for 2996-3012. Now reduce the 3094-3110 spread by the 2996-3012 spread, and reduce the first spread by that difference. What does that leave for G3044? 0.26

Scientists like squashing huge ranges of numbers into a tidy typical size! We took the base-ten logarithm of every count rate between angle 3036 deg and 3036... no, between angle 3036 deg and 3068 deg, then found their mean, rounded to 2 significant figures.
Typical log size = 0.37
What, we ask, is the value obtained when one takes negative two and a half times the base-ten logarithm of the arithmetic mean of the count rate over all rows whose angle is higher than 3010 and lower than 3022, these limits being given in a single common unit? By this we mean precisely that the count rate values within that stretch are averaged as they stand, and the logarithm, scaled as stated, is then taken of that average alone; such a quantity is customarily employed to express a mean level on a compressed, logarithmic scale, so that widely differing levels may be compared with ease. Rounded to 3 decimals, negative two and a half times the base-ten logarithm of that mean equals -0.952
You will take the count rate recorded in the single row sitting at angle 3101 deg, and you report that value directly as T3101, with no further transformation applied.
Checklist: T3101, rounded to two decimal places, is 2.01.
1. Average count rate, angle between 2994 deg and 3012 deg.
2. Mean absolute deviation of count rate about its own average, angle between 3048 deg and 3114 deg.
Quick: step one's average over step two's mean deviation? 14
